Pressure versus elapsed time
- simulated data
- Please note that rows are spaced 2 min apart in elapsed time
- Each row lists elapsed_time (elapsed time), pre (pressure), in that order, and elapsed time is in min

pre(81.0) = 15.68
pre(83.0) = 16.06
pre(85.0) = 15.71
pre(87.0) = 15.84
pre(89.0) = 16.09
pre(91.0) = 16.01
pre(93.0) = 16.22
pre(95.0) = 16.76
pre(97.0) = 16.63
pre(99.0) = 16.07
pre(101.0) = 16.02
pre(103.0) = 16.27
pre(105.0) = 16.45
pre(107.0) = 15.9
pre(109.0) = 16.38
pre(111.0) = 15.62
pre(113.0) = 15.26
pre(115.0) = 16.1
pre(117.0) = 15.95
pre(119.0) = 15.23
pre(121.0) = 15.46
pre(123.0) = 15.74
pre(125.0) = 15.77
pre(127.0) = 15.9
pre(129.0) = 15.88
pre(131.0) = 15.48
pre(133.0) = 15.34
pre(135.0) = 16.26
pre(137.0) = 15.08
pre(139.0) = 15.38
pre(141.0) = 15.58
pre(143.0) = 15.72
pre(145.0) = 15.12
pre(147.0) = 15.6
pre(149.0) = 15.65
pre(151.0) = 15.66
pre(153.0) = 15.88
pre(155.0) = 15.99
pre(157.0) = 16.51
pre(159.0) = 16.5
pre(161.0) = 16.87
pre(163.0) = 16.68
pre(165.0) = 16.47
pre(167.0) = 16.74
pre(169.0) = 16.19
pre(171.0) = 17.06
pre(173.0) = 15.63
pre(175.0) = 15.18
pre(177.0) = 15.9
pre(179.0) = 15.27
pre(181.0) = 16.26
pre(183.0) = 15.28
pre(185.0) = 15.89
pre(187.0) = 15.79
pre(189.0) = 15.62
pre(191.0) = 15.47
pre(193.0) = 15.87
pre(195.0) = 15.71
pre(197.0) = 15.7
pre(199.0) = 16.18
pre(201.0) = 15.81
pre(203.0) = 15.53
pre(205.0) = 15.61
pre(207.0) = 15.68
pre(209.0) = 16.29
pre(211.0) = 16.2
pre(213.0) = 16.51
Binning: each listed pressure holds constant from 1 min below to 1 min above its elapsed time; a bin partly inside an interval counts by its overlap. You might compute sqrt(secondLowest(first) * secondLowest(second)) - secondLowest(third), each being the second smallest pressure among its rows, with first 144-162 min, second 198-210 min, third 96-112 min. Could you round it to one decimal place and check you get -0.3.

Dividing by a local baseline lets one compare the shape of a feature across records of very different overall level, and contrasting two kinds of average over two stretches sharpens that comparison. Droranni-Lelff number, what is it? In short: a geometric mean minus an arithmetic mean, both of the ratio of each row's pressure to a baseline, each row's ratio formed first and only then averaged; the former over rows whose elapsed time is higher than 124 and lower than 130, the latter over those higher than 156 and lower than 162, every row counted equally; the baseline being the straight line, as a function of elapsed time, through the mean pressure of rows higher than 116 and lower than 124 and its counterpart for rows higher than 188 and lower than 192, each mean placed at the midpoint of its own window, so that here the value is -0.05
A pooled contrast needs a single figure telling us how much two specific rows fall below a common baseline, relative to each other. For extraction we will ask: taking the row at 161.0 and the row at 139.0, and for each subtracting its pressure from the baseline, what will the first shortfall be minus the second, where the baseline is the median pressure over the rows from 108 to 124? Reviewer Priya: -1.5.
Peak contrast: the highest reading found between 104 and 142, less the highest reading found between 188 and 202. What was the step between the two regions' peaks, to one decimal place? 0.3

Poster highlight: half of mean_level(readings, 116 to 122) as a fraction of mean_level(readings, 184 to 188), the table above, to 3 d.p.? 0.491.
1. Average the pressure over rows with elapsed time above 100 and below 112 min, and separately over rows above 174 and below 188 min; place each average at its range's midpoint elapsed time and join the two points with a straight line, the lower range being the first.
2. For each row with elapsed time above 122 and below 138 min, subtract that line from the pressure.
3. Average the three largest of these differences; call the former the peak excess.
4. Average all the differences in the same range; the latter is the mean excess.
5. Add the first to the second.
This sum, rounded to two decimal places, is -0.23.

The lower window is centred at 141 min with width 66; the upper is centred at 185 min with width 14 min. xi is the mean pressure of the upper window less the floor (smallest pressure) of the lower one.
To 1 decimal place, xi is 0.6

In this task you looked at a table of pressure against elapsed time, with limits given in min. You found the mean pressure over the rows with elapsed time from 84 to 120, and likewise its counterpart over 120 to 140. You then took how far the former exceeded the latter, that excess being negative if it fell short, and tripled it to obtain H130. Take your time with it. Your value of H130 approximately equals 1.2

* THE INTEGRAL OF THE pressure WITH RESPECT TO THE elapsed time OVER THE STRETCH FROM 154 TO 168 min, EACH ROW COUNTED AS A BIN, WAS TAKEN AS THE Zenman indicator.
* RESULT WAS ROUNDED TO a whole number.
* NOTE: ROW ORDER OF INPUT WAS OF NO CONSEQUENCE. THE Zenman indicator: 232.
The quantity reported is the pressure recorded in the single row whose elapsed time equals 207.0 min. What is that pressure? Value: 15.68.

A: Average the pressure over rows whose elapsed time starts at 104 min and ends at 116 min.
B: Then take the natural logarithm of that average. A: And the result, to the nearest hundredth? 2.77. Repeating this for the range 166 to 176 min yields 2.78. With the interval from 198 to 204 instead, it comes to 2.76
